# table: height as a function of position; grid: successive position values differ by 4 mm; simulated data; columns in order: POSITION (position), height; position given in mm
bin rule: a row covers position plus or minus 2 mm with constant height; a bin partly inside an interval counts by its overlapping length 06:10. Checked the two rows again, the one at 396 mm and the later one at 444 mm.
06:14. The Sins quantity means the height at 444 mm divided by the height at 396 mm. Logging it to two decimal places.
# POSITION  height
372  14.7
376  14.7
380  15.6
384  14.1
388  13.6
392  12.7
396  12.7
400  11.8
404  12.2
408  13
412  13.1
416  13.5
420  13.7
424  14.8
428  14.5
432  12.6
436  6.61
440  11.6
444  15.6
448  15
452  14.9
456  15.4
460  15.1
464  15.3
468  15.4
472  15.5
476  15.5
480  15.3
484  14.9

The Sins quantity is 1.23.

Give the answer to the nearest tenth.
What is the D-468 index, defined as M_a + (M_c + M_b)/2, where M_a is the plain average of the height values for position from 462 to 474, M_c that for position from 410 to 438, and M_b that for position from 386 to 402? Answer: 28.1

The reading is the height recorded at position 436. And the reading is 6.61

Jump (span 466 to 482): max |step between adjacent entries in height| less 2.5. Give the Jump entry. -2.3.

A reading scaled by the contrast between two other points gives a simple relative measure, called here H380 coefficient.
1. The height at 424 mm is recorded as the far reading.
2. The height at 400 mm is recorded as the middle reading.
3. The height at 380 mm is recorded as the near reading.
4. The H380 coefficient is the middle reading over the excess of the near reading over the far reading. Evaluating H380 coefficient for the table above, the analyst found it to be 15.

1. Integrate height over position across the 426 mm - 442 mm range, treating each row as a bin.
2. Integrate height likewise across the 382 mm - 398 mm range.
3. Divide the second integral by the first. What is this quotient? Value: 1.17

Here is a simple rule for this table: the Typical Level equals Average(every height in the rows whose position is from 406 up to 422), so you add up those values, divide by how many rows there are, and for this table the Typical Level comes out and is 13.3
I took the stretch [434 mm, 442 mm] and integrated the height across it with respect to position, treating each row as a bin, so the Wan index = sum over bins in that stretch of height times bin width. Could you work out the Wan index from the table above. 73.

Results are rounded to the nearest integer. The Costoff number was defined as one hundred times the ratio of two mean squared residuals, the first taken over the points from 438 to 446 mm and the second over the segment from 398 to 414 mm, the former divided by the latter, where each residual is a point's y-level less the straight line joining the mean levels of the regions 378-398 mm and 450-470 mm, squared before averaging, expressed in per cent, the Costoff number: 198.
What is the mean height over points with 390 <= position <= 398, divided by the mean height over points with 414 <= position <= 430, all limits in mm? 0.90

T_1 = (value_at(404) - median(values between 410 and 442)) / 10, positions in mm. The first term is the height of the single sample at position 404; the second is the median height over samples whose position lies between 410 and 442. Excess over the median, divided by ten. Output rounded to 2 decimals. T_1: -0.11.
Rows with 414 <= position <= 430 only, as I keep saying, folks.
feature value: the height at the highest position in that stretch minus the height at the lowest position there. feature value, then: 1.0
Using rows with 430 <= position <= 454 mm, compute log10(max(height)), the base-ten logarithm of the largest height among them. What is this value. 1.19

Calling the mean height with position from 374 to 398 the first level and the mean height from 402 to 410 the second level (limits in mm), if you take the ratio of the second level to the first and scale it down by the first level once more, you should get 0.065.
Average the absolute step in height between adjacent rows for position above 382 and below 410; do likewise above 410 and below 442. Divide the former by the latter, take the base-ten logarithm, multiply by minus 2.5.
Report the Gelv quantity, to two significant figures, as 1.4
